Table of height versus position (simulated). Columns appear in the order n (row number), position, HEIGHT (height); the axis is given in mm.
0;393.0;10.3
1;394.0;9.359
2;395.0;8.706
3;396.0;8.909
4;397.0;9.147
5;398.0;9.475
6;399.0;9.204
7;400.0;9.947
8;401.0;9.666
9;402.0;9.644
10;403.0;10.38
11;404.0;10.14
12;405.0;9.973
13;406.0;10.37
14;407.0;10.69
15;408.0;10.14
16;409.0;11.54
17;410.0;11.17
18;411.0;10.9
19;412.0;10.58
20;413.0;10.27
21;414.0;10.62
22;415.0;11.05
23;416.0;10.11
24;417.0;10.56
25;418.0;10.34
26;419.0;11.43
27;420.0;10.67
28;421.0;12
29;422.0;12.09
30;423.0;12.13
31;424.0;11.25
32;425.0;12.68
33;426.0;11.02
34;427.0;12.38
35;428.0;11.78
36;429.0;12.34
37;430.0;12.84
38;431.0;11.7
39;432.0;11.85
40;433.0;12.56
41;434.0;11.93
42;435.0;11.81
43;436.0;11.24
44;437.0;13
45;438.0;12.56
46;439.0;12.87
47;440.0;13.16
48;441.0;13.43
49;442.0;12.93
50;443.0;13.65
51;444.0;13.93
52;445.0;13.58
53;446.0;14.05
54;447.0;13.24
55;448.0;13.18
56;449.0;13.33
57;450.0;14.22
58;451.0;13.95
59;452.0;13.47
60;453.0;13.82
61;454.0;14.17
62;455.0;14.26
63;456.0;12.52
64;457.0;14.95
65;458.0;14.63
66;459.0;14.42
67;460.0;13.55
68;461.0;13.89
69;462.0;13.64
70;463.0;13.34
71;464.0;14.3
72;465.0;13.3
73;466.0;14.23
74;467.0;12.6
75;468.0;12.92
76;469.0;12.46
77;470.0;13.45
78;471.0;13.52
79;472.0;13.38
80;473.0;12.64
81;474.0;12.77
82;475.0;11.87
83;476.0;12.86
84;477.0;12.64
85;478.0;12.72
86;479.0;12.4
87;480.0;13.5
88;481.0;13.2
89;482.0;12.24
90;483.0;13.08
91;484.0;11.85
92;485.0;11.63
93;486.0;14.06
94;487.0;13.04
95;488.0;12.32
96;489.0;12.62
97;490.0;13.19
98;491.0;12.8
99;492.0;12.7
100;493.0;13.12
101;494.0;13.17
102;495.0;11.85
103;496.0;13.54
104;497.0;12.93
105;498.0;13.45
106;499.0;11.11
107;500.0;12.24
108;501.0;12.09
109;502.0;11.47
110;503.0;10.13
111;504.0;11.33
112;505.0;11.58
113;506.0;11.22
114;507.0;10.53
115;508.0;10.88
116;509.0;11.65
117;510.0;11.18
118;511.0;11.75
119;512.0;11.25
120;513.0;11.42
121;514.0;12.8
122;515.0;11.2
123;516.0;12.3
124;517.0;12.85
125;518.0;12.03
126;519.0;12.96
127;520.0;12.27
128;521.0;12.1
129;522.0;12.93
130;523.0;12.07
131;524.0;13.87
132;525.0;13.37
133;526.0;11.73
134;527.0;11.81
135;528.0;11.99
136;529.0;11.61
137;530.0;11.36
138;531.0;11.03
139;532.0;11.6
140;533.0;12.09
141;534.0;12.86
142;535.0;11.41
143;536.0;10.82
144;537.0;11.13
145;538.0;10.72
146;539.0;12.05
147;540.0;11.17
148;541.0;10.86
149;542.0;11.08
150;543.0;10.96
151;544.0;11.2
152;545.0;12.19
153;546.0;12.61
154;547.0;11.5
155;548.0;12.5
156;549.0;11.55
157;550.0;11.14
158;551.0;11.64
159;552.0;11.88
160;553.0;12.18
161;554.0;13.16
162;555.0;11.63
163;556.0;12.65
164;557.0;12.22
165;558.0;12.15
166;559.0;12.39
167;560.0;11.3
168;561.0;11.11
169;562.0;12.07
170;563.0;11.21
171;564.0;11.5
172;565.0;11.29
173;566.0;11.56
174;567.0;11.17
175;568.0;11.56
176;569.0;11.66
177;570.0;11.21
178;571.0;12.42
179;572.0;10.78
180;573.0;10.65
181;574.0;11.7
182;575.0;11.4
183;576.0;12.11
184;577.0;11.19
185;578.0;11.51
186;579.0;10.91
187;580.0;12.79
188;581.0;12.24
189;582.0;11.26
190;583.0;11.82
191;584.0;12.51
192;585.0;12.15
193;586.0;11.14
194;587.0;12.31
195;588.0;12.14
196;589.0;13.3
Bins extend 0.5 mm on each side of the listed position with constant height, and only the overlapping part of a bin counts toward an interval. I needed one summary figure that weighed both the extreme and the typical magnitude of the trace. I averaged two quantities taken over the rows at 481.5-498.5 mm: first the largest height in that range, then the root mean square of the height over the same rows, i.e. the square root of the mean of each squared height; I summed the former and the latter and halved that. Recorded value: 13.4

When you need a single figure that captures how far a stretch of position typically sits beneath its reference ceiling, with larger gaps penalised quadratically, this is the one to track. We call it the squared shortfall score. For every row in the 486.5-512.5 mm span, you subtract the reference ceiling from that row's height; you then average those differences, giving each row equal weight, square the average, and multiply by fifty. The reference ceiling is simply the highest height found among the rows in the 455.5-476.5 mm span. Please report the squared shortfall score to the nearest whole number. 422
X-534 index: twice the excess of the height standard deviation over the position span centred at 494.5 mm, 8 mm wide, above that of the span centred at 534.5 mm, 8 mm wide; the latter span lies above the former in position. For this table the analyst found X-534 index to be -0.4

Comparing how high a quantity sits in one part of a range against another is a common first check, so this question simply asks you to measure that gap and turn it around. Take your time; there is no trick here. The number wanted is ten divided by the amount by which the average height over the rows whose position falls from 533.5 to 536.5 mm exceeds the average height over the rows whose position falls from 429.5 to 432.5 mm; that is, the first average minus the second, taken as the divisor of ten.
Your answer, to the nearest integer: -23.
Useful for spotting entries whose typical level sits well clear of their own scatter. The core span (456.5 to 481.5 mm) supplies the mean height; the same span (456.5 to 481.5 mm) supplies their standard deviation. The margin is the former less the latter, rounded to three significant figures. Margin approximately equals 12.6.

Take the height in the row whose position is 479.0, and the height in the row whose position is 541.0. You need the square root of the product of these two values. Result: 11.6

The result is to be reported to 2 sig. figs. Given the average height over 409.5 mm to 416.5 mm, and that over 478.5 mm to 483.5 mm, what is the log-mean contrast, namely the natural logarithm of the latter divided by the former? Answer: 0.19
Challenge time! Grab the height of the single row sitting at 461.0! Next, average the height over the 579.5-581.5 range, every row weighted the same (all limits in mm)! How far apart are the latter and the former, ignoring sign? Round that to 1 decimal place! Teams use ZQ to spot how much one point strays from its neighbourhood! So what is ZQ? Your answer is 1.4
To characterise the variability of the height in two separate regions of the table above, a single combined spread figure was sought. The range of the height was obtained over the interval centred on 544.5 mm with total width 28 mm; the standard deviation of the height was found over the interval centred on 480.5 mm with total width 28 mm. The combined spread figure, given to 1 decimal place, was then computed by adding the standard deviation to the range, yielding 3.0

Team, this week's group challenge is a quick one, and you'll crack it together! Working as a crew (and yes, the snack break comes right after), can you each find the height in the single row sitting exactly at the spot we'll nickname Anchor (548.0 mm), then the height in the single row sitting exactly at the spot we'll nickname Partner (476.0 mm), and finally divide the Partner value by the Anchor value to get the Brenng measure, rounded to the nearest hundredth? 1.03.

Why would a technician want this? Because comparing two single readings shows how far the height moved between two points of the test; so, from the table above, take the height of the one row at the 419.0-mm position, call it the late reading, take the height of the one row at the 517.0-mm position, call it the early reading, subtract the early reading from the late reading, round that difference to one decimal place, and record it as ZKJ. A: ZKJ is -1.4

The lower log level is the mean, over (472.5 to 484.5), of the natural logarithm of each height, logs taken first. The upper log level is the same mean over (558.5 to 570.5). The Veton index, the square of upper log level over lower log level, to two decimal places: 0.93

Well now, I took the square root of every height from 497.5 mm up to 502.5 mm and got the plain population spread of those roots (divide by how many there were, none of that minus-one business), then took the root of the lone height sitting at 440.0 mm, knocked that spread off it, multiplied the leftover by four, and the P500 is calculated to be 14.1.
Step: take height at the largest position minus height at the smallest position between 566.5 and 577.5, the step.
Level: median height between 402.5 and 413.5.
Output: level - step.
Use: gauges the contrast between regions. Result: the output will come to 10.4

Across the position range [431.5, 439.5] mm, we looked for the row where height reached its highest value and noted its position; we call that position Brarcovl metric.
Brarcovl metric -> 437.0 mm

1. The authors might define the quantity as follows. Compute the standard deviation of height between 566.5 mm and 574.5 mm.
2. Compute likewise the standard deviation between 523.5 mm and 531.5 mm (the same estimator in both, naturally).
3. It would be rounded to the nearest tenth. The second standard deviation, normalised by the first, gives 1.7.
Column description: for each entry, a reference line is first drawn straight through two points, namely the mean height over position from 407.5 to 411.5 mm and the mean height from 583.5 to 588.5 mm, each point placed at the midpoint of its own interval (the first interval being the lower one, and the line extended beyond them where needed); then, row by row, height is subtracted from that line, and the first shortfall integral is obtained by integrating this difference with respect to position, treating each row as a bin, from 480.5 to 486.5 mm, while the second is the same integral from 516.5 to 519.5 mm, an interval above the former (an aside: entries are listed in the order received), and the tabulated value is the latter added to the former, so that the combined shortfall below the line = -11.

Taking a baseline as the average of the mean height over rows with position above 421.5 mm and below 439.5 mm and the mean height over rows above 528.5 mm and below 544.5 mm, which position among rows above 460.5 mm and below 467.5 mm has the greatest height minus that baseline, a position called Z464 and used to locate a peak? 464.0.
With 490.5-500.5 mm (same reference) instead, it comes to 496.0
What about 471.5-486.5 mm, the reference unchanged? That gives 486.0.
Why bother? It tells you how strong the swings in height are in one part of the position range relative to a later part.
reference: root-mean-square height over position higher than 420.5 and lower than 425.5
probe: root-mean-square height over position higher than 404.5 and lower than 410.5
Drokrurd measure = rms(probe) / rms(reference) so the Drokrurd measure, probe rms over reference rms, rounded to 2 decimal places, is 0.89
